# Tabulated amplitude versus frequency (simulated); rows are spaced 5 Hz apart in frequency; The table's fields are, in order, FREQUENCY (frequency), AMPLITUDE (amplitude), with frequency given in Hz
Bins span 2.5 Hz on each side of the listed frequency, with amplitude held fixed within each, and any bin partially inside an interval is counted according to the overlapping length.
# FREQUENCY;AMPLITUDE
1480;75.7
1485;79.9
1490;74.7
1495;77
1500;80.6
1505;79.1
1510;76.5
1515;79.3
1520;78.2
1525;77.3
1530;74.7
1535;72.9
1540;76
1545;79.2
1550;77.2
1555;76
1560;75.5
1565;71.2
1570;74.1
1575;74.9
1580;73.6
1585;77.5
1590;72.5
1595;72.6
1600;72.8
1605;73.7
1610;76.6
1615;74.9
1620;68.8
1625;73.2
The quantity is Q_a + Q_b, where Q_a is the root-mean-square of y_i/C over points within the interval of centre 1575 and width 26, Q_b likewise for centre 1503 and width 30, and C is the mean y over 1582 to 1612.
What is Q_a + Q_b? 2.05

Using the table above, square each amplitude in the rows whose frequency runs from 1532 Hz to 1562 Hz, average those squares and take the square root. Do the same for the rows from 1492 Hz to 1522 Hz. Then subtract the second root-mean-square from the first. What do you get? -2.3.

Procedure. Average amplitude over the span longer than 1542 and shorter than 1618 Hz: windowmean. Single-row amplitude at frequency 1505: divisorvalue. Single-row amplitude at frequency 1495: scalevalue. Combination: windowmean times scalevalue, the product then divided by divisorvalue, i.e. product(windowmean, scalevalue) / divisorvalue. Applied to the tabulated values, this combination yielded 72.8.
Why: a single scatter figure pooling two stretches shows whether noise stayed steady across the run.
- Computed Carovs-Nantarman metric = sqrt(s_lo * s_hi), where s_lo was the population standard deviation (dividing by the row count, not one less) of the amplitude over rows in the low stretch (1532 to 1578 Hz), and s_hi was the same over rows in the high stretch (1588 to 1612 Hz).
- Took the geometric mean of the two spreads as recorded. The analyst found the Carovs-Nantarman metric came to 1.84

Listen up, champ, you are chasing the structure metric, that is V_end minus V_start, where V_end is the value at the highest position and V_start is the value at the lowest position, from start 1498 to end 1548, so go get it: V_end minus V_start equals -1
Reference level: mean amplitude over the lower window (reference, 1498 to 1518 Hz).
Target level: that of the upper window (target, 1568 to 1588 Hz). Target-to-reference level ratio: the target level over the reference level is 0.95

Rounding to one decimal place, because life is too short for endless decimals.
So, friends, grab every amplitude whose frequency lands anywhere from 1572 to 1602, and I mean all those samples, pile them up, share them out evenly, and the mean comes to 74.0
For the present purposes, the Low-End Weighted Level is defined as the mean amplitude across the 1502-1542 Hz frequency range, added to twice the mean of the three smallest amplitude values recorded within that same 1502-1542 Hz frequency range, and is 226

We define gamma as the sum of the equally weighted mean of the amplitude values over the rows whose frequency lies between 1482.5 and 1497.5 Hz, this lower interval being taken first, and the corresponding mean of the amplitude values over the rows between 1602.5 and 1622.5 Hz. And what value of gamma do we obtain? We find 151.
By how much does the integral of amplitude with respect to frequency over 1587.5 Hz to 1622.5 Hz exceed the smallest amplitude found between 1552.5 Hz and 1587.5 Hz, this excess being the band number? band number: 2488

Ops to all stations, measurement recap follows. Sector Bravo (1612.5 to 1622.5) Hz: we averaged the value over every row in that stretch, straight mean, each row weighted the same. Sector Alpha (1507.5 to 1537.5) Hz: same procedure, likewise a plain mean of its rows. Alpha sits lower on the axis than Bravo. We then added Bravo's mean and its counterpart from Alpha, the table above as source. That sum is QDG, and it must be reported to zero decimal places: 148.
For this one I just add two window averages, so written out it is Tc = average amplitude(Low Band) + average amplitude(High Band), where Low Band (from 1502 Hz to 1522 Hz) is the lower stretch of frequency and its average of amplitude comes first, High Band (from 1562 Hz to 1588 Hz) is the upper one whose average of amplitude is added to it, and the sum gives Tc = 153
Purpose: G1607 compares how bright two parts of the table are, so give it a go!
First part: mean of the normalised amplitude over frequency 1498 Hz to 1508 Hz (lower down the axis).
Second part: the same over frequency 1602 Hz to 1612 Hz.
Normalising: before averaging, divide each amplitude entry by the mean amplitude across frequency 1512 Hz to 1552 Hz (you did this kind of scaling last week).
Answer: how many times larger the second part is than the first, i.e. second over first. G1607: 0.94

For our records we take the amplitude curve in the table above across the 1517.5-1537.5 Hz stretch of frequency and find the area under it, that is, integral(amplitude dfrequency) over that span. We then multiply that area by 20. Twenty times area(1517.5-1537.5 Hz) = 30310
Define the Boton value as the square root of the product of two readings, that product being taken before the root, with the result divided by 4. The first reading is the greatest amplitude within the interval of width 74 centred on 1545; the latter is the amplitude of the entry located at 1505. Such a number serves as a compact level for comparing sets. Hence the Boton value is 19.8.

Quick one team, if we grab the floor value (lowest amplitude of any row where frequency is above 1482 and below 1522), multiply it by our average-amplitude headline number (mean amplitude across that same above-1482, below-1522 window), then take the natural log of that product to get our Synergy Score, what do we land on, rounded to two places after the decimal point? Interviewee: 8.67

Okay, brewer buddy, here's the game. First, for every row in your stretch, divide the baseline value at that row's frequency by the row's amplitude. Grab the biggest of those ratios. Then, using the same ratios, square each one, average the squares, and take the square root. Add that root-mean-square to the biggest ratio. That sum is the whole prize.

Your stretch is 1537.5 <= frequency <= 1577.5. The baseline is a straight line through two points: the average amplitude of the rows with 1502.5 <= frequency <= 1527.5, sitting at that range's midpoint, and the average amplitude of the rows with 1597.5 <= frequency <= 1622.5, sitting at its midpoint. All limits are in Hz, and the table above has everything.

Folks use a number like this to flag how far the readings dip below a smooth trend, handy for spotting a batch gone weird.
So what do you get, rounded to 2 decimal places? 2.07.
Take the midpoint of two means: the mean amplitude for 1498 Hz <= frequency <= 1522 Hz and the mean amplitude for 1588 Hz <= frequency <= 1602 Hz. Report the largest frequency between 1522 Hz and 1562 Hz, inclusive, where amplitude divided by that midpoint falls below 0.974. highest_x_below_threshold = 1535 Hz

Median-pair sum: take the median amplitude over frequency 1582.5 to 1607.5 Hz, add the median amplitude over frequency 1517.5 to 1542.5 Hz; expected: 149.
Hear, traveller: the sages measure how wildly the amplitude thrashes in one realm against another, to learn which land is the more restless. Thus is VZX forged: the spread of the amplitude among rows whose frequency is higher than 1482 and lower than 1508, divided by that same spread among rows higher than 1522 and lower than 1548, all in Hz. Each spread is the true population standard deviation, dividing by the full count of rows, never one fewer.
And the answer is 1.00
